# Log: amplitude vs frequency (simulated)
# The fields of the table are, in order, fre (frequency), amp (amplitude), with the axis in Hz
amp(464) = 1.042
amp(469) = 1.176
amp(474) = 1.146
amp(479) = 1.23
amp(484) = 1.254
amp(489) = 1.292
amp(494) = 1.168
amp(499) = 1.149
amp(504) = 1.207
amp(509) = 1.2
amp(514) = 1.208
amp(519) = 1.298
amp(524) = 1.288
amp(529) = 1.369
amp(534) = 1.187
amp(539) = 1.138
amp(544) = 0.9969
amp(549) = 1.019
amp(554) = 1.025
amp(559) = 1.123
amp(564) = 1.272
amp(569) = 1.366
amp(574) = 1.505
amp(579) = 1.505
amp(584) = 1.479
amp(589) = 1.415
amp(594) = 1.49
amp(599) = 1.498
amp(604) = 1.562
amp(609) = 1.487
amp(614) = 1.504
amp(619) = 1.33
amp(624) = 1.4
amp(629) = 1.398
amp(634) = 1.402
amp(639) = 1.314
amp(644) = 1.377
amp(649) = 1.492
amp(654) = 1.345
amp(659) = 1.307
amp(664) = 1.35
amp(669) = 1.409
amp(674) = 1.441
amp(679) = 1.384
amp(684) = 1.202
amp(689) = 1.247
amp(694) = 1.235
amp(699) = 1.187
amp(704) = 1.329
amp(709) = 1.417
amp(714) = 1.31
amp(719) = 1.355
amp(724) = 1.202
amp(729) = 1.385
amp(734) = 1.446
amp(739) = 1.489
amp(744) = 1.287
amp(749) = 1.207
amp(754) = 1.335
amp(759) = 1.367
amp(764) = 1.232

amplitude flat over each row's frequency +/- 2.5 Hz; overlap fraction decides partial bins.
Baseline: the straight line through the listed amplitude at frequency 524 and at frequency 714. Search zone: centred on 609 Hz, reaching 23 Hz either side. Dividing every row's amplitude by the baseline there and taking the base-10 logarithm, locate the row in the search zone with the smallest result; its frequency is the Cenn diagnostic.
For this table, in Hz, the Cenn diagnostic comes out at 619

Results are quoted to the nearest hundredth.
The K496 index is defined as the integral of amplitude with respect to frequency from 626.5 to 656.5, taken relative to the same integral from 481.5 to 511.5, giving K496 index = 1.15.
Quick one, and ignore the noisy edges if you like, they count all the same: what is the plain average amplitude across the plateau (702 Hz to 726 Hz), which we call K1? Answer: 1.32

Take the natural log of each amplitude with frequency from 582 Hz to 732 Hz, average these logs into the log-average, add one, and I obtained 1.32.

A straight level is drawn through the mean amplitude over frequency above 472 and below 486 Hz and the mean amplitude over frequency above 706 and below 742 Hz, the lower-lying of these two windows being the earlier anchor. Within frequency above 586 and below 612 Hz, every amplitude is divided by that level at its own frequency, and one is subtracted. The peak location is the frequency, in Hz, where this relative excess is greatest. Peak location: 604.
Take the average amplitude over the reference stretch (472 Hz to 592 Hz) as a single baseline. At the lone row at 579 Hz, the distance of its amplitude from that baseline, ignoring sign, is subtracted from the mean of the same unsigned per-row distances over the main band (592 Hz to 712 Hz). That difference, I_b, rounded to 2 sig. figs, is -0.12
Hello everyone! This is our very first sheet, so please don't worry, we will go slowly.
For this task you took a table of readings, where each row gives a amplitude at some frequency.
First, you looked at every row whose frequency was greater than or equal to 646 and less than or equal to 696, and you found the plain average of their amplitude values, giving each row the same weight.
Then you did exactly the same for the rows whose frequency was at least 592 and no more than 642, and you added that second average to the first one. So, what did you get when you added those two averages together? 2.78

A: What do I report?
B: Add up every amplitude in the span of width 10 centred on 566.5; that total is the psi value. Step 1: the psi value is 2.6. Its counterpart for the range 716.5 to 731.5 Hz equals 3.9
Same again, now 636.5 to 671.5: 9.6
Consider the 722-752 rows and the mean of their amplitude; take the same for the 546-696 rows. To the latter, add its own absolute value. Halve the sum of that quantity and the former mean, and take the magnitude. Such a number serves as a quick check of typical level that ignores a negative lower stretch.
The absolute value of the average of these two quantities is 2.03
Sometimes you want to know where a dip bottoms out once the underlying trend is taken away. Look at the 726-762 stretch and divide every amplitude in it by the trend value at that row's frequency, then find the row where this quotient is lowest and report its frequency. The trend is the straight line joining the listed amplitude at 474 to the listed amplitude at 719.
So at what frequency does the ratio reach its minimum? 749 Hz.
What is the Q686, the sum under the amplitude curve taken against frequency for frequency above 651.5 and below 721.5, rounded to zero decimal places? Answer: 93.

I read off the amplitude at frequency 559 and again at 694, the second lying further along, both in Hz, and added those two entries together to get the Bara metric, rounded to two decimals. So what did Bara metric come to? 2.36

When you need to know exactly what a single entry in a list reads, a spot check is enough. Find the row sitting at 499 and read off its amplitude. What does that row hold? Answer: 1.149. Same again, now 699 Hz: 1.187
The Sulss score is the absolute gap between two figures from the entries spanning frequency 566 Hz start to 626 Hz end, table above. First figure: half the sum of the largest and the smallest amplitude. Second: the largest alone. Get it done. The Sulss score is 0.12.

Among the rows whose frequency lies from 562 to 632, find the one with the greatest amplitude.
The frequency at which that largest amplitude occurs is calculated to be 604 Hz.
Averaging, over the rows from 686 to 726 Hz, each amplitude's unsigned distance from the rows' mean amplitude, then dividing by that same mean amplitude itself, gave 0.053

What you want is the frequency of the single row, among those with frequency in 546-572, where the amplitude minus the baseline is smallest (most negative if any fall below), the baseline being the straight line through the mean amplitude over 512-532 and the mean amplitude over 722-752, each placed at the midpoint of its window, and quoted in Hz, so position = 549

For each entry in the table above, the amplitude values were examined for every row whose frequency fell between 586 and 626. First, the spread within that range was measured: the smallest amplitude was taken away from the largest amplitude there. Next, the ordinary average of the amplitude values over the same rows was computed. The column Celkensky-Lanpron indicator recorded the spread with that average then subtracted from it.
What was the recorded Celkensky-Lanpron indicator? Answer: -1.23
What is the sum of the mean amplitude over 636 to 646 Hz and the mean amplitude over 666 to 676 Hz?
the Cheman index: 2.77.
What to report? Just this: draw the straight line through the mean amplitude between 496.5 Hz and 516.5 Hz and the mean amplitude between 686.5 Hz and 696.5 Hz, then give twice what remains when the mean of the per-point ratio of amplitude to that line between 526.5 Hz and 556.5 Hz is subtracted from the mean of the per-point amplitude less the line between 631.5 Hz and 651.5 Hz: -1.53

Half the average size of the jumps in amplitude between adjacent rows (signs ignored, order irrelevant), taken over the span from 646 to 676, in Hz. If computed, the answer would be 0.032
